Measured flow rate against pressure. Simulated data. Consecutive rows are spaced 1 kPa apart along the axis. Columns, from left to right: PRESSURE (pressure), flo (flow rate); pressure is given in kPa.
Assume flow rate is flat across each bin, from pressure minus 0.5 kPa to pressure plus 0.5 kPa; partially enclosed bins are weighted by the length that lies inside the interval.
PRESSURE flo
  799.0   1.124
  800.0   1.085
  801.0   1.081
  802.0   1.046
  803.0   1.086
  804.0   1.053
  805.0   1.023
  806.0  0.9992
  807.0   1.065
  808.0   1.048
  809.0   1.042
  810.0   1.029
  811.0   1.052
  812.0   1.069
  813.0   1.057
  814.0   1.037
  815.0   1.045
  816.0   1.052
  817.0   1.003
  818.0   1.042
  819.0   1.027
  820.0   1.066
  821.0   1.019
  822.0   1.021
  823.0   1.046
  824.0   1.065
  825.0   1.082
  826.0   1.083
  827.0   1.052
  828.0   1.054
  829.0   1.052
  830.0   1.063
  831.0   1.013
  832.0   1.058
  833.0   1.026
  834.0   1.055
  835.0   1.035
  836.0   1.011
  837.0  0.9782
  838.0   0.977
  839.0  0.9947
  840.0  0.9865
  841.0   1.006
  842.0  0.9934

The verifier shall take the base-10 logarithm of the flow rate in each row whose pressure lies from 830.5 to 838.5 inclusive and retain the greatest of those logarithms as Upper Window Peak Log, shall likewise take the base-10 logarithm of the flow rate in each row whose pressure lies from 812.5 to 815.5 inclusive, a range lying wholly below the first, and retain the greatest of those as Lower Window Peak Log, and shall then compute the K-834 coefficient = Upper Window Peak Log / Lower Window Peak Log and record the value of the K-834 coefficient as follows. 1.02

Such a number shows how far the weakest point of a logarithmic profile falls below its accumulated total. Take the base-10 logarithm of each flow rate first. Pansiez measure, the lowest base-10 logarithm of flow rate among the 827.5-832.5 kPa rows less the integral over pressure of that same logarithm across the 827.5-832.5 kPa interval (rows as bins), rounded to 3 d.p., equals -0.096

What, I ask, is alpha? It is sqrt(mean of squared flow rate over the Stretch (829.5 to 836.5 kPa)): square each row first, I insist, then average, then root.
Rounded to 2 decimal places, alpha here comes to 1.04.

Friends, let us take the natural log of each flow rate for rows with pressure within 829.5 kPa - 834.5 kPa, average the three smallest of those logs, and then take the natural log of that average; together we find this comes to -3.48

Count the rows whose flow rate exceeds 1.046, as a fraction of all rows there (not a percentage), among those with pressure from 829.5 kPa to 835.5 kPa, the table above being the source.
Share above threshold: 0.50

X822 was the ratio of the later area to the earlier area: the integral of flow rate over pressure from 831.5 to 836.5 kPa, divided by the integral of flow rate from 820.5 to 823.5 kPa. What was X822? 1.7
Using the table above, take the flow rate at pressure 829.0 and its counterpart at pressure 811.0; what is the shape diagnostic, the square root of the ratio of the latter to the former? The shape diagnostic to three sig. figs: 1.00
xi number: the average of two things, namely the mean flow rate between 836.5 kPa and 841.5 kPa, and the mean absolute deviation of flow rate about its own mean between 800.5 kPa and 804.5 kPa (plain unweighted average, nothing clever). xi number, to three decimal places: 0.503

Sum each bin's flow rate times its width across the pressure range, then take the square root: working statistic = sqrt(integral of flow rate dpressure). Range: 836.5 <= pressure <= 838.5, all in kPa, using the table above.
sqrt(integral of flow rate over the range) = 1.40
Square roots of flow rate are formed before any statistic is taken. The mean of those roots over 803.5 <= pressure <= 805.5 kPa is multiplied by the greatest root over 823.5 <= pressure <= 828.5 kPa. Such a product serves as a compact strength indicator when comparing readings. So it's 1.06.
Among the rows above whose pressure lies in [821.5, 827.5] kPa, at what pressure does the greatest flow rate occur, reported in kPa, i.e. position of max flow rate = 826.0 kPa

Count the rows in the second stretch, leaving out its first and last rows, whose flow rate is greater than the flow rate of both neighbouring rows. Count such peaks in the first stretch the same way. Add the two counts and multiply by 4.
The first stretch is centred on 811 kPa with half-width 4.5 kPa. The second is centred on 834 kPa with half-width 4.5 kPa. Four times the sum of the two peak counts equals 12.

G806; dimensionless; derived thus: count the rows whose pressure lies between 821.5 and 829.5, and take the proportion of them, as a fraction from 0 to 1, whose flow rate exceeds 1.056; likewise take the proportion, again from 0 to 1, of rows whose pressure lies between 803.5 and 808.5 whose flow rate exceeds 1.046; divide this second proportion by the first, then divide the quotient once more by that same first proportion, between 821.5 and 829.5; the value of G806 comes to 4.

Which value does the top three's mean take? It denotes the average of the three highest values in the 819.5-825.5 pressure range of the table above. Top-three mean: 1.07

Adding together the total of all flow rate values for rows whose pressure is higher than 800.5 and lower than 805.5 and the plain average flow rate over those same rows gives 6.35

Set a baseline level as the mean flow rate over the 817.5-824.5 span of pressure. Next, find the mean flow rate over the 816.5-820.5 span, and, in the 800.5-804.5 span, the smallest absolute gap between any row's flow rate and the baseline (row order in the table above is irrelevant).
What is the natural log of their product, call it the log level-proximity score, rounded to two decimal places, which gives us -5.24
